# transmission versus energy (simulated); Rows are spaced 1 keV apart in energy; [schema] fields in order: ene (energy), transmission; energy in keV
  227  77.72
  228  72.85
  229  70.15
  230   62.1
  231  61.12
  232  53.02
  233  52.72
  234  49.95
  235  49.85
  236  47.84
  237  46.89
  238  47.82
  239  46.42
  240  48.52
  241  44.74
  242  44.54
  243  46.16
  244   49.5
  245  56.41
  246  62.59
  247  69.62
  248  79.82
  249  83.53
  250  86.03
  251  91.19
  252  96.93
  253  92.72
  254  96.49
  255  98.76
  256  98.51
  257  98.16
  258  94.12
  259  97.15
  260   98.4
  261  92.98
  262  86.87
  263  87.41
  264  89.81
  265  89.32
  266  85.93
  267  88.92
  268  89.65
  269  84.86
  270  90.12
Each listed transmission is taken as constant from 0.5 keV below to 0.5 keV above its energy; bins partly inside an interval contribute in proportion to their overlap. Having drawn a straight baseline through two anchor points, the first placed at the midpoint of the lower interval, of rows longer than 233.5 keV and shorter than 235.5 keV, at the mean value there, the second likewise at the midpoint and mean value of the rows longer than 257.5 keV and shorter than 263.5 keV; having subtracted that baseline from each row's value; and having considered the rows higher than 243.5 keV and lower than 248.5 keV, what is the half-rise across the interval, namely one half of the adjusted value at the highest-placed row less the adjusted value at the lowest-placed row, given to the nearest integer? 12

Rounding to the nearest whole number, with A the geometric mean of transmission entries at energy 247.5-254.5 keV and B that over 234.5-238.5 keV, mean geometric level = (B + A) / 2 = 69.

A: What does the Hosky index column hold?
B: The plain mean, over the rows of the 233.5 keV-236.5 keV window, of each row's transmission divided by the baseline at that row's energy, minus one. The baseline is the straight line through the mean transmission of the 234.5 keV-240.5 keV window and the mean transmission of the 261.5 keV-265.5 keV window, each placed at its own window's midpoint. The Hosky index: 0.1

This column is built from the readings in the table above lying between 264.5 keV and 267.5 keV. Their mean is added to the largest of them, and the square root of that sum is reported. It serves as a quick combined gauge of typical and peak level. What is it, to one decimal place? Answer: 13.3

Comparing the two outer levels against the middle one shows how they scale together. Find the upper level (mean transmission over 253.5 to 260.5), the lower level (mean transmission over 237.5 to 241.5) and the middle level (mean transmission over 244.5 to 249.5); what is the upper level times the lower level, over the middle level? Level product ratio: 65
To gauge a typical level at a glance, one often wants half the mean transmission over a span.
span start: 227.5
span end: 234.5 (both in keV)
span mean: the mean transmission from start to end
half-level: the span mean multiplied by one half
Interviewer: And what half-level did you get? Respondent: 30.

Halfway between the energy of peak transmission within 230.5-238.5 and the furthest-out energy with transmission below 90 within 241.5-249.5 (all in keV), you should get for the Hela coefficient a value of 240.0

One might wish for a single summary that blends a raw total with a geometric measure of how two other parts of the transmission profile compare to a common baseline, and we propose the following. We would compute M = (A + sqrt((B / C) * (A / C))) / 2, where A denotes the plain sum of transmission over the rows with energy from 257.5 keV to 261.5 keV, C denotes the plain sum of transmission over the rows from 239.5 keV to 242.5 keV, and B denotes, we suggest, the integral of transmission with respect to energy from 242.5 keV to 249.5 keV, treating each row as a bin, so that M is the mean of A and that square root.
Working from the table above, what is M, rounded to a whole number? 193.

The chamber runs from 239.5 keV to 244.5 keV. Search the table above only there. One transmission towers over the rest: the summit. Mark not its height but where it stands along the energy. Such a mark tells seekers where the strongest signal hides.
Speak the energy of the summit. 244 keV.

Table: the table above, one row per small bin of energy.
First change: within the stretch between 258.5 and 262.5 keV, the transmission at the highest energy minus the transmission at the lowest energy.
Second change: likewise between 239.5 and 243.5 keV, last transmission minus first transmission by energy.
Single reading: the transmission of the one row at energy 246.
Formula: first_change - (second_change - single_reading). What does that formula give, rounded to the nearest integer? 55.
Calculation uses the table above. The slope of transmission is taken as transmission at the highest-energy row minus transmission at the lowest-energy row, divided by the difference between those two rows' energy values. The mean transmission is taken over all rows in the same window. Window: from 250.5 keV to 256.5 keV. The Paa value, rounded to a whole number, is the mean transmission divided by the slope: 65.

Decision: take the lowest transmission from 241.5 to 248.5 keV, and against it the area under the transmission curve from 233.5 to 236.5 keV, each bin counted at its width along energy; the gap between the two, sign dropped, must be 103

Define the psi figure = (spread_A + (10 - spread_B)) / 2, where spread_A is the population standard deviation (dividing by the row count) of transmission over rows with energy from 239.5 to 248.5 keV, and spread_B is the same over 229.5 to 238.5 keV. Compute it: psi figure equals 8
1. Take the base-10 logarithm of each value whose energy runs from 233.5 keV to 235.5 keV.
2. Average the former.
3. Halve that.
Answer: 0.85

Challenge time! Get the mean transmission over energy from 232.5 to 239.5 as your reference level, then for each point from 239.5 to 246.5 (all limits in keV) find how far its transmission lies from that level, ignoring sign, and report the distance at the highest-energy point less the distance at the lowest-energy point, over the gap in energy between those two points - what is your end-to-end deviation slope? 2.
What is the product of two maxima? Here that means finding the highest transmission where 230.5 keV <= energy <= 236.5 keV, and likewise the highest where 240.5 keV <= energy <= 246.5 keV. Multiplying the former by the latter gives 3826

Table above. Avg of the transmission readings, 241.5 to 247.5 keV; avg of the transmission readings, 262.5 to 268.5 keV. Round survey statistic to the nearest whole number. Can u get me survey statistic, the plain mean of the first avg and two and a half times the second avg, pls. 138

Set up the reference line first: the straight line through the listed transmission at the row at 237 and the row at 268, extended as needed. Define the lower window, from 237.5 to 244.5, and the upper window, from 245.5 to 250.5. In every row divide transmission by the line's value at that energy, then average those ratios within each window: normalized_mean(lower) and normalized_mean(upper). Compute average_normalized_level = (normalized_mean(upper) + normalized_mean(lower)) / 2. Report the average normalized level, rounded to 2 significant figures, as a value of 1.1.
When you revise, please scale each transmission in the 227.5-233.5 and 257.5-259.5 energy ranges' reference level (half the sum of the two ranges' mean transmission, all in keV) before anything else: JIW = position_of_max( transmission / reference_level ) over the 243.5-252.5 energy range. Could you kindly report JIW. 252 keV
